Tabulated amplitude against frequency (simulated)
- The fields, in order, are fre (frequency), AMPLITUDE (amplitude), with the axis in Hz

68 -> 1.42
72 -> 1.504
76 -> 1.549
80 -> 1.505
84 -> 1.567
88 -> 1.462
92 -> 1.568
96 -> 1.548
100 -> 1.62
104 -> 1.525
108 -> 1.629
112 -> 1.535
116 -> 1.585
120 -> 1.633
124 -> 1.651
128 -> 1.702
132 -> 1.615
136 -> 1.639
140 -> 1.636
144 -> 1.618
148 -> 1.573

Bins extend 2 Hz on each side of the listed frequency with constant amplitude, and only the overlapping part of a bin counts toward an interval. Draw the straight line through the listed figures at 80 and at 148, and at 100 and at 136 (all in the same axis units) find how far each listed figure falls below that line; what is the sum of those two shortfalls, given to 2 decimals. -0.17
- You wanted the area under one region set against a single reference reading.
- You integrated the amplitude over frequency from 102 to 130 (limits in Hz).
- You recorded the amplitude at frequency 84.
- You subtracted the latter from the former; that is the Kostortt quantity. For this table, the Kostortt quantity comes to 43.5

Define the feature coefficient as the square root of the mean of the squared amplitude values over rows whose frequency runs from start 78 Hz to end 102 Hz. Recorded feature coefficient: 1.55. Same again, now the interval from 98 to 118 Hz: 1.58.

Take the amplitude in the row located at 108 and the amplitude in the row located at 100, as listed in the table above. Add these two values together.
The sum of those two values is 3.25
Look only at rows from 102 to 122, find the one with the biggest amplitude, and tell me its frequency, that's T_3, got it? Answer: 120 Hz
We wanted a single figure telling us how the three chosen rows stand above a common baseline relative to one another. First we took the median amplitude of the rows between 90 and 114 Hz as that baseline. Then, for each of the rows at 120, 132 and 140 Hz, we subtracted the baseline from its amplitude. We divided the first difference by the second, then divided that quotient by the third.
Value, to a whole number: 17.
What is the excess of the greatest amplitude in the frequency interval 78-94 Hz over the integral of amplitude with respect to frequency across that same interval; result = -23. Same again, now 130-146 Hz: -24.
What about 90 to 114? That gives -36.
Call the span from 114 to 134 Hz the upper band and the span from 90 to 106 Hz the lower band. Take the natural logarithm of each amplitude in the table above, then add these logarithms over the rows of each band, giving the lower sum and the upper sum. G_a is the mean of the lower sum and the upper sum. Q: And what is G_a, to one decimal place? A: 2.1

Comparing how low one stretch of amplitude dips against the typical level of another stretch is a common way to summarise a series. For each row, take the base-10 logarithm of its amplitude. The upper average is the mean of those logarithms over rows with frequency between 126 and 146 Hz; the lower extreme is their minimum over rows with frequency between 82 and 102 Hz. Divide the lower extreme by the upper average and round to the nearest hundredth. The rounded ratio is 0.77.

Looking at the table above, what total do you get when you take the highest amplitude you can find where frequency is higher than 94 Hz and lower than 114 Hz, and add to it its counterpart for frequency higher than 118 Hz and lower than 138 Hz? 3.33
